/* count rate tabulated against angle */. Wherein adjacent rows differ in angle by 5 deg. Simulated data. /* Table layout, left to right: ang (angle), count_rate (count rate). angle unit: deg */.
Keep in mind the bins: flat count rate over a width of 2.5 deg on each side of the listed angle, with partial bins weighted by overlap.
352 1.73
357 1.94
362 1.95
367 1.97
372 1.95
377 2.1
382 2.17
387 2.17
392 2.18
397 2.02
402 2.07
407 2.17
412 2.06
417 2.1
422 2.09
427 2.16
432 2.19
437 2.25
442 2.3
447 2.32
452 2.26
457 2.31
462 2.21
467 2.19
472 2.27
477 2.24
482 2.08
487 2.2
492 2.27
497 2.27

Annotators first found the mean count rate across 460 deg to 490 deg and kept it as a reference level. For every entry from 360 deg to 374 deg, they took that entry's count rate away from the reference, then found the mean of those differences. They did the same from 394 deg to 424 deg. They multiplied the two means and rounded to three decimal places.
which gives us 0.027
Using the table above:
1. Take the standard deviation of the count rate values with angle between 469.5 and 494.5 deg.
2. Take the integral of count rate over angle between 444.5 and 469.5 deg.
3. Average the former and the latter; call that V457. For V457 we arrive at 28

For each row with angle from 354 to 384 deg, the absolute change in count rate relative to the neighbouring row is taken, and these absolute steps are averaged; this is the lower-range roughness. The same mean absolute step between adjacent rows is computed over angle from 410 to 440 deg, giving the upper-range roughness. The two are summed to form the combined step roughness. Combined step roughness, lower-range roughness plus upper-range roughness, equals 0.10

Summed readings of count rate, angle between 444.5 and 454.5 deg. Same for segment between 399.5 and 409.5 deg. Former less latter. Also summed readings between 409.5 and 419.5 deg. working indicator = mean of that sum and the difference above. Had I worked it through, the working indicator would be 2.25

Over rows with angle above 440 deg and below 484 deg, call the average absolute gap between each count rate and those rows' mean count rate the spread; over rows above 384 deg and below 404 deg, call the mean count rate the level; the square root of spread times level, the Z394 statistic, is 0.342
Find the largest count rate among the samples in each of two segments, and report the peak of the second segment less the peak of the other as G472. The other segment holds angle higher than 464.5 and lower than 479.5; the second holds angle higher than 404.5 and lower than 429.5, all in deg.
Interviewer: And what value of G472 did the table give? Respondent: -0.10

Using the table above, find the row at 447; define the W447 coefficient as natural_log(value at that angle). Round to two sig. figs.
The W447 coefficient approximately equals 0.84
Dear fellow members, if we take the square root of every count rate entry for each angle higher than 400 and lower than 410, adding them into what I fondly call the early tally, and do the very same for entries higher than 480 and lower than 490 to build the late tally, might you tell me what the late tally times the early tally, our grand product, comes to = 8.52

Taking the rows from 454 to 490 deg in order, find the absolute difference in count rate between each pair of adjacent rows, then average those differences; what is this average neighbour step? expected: 0.085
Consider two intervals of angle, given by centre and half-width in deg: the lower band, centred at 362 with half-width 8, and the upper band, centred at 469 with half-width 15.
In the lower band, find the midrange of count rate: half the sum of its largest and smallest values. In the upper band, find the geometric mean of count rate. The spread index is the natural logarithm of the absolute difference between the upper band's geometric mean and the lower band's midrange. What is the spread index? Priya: -1.35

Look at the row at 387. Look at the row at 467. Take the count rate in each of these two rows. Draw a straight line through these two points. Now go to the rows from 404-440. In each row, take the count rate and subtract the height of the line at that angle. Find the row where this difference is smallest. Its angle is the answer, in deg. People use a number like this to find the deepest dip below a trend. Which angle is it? 412 deg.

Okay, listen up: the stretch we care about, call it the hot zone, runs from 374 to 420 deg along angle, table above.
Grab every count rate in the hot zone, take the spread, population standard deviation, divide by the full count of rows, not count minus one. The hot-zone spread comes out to 0.056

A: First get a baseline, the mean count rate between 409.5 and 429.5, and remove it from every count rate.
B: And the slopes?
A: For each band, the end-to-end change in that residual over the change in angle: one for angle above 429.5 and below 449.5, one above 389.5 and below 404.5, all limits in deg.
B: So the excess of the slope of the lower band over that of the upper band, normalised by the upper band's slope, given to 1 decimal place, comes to -2.3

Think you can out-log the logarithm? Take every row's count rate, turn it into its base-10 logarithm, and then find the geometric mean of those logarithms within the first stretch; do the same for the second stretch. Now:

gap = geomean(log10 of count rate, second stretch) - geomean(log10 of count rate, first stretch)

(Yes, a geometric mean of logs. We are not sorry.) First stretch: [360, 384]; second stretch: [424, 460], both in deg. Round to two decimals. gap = 0.05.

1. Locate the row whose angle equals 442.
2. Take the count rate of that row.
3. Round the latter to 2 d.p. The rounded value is 2.30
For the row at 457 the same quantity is 2.31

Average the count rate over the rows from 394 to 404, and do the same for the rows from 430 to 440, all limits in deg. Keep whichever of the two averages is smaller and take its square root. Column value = 1.43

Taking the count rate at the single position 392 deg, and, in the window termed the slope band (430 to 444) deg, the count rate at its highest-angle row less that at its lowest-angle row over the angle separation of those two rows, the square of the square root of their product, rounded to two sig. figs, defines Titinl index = 0.024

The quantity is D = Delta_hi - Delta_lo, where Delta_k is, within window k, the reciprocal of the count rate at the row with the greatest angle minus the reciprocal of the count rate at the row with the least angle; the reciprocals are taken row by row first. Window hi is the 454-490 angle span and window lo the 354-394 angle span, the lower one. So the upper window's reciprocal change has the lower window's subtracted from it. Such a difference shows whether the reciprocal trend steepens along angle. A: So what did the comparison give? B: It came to 0.078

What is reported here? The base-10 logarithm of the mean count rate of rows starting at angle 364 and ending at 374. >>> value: 0.292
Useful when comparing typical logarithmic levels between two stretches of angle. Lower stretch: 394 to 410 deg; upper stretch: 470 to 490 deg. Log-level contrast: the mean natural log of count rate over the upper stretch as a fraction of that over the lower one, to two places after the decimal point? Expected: 1.07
